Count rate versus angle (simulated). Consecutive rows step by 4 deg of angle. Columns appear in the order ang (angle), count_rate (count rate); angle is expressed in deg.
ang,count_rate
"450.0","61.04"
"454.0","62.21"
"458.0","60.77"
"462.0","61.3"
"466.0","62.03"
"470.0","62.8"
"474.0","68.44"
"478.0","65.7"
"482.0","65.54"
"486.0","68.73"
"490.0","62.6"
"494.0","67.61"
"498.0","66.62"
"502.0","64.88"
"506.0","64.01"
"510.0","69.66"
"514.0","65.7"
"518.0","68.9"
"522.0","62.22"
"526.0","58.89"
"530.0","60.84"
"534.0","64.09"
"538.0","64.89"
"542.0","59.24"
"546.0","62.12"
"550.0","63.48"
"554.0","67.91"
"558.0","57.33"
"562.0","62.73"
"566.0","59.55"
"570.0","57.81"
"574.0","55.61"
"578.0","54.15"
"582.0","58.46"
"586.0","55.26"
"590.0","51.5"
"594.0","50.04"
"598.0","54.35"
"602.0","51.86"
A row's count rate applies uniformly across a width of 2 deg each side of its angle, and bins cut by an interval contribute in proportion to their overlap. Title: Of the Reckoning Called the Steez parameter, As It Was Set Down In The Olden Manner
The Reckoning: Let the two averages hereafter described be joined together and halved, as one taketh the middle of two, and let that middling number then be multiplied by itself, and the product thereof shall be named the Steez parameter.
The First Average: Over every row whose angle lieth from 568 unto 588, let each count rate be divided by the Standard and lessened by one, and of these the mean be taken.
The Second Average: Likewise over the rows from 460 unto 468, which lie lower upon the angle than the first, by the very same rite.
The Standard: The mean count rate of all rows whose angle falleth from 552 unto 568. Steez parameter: 0.0022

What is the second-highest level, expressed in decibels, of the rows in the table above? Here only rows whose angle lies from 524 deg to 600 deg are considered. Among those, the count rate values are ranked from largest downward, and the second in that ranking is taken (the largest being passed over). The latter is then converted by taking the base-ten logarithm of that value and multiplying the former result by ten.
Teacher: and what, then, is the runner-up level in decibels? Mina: 18.1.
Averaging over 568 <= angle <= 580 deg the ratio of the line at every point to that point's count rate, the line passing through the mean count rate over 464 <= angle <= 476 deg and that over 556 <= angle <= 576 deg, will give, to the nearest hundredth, 1.04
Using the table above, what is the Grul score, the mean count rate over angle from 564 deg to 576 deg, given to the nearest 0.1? 57.7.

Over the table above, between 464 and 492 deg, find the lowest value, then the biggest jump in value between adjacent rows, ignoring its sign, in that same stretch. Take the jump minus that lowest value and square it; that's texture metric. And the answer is 3125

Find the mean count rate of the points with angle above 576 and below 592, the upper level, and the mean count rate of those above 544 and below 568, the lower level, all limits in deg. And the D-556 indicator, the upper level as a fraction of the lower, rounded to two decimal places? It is 0.88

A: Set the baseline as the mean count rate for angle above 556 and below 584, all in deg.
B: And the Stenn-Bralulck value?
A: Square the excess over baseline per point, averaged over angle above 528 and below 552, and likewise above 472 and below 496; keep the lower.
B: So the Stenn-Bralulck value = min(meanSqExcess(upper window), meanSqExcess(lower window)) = 24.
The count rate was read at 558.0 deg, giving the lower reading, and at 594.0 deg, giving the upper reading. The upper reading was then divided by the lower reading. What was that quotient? 0.87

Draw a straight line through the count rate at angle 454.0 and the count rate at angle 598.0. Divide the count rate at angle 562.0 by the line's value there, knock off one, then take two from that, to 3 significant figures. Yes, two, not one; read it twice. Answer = -1.89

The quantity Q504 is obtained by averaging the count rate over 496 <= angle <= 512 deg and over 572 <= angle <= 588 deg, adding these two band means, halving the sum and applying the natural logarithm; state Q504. 4.11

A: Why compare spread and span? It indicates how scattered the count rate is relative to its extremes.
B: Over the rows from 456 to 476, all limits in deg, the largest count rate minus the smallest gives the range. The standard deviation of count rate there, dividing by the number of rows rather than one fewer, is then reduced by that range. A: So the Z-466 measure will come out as -4.9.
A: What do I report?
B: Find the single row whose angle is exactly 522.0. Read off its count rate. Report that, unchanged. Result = 62.22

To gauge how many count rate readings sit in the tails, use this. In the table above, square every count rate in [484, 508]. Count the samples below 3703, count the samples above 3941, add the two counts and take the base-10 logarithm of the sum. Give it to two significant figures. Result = 0.70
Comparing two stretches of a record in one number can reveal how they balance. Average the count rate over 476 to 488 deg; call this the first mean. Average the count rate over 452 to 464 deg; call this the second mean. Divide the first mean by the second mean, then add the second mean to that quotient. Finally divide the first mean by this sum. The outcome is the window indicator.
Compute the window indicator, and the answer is 1.07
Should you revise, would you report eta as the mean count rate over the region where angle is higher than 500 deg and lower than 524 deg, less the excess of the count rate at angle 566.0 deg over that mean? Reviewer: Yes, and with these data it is 72.2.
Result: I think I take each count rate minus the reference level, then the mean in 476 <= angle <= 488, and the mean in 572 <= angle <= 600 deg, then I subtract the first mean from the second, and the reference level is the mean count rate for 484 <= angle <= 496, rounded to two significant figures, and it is -12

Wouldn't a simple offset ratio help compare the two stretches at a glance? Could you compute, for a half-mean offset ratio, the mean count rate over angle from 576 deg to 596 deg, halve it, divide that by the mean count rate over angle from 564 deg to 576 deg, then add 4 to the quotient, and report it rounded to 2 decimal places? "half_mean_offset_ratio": 4.47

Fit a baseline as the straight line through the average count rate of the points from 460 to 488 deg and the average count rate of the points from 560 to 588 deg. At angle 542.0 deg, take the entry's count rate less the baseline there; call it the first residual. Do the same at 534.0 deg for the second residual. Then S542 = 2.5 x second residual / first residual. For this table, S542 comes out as -12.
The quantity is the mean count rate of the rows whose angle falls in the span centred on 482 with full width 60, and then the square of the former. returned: 4207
